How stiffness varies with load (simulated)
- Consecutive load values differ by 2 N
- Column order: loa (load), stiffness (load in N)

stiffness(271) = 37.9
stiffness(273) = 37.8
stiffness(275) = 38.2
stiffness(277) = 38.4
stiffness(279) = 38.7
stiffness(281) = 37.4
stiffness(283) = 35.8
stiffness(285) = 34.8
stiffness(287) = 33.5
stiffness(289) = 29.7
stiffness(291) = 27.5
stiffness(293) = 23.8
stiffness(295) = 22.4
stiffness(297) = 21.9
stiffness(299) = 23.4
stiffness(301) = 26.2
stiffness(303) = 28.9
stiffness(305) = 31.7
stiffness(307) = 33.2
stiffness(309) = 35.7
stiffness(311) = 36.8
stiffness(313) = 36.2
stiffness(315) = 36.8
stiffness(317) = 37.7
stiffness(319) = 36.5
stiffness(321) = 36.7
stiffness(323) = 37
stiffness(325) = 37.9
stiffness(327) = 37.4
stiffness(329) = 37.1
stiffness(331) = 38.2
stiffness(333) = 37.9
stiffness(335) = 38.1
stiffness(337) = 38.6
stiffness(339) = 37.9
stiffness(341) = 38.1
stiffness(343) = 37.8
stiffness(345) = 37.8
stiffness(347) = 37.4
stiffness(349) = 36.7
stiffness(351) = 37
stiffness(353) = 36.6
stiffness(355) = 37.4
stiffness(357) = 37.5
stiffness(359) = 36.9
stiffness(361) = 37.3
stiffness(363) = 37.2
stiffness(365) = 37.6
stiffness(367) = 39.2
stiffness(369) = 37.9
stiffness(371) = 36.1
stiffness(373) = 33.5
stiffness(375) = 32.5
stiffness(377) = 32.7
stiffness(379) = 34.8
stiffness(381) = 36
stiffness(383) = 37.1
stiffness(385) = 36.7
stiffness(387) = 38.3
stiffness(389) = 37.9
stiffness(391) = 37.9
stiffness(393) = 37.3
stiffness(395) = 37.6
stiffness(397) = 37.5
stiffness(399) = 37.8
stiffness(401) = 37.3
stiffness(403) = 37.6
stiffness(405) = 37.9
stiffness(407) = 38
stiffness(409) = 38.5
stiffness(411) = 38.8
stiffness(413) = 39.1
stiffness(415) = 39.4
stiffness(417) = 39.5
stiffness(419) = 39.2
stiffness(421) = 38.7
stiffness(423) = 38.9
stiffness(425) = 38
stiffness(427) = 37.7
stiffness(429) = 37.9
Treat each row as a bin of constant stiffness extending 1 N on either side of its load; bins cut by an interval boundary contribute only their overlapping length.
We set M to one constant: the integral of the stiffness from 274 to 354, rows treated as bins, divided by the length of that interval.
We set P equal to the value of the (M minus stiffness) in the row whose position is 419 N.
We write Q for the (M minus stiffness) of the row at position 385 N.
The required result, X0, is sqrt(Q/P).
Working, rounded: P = -4.6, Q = -2.1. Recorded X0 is 0.68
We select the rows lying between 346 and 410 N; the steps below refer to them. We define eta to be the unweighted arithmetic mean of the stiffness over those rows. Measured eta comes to 36.9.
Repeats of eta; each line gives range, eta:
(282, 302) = 27.9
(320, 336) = 37.5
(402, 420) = 38.7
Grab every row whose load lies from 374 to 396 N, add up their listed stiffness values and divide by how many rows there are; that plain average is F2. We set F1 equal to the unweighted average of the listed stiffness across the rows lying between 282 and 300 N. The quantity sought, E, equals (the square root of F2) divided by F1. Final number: 0.214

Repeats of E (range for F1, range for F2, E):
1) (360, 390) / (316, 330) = 0.168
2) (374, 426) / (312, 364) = 0.163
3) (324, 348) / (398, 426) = 0.164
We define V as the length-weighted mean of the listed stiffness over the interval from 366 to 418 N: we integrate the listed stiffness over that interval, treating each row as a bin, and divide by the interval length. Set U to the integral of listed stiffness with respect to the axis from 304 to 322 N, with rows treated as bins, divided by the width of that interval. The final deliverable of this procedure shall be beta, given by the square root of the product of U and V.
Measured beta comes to 36.4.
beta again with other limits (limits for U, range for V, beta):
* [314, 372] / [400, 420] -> 38.0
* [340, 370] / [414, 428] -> 38.1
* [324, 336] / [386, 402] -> 37.7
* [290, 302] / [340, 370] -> 30.1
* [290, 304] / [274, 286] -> 30.4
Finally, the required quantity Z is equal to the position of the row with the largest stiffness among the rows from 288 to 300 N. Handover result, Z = 289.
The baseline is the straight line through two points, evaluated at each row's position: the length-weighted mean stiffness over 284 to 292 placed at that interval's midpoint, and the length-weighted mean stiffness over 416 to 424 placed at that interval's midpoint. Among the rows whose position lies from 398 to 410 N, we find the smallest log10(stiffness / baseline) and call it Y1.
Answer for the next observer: -0.008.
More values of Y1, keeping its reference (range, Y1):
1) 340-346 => 0.037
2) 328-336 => 0.041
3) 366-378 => -0.050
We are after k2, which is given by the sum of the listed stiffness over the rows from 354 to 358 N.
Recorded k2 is 74.9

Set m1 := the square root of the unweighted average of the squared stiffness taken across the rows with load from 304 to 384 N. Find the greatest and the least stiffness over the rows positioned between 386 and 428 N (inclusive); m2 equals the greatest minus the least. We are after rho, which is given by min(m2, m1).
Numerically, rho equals 2.2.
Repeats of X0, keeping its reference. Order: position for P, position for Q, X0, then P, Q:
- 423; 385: 0.70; -4.3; -2.1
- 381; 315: 1.25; -1.4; -2.2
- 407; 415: 1.19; -3.4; -4.8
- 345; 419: 1.20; -3.2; -4.6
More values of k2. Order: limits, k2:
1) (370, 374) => 69.6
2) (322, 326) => 74.9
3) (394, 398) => 75.1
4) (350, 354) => 73.6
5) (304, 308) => 64.9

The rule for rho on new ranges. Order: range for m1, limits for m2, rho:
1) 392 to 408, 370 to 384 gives 4.6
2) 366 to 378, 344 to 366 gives 1.2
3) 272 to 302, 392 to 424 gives 2.2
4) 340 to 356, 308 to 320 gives 2.0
